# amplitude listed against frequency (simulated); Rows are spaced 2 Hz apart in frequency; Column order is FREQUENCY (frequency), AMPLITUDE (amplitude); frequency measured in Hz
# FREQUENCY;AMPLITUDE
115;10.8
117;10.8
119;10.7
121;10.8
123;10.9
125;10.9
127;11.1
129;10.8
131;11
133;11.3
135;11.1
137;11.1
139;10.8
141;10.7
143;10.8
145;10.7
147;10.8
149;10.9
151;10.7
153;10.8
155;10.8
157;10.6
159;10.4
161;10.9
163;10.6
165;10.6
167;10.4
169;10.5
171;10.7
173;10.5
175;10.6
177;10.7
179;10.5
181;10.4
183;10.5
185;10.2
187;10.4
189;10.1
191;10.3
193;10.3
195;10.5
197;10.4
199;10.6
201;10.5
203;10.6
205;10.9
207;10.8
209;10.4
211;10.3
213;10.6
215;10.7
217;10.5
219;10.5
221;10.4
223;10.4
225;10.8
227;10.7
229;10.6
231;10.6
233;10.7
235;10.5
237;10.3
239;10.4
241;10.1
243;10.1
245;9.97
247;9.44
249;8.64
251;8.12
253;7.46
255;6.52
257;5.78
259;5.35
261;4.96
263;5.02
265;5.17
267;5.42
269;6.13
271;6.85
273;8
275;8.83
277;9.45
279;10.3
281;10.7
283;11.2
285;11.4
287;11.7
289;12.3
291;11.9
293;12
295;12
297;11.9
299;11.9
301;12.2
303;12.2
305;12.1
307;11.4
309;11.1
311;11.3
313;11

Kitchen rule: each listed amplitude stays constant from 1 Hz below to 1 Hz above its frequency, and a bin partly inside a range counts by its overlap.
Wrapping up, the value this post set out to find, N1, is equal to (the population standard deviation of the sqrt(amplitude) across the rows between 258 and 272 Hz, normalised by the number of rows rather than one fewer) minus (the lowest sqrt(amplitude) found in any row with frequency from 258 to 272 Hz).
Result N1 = -2.10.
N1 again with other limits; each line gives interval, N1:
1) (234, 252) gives -2.72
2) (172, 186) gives -3.17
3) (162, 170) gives -3.21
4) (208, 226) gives -3.19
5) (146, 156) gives -3.26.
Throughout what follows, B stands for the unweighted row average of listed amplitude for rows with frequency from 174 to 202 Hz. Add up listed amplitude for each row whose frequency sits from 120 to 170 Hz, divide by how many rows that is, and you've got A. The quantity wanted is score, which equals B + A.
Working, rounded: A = 10.8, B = 10.4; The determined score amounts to 21.2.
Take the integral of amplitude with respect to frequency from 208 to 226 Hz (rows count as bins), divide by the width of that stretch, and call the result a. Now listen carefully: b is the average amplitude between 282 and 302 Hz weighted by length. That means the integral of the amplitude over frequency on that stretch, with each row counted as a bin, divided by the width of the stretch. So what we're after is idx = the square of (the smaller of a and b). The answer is 110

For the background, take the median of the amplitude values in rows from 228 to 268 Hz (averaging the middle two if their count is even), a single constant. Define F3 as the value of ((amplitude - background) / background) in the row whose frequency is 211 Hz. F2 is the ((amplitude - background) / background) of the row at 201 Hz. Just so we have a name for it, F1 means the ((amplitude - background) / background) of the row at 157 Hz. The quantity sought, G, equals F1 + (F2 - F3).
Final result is 0.19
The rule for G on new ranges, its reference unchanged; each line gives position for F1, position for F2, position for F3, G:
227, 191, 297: 0.01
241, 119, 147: 0.11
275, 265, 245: -0.55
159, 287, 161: 0.24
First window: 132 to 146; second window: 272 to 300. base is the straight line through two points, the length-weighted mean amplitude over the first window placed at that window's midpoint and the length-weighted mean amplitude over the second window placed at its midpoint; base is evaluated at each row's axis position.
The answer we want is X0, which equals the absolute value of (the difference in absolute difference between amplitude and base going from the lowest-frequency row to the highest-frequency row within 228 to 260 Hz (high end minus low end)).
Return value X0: 5.26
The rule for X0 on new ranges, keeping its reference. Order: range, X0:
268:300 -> 3.91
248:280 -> 1.65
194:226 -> 0.29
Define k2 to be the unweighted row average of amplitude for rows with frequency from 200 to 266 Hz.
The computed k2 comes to 9.3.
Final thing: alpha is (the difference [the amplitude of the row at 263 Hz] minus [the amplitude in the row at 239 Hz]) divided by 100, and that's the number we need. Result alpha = -0.0538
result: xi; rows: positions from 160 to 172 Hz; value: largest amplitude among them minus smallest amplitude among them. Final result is 0.5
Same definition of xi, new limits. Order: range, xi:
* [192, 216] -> 0.6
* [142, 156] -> 0.2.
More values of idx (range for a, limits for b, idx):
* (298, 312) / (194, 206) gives 112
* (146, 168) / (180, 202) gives 108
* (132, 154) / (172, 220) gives 110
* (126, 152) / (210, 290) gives 84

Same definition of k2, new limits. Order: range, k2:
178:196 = 10.4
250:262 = 6.4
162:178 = 10.6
